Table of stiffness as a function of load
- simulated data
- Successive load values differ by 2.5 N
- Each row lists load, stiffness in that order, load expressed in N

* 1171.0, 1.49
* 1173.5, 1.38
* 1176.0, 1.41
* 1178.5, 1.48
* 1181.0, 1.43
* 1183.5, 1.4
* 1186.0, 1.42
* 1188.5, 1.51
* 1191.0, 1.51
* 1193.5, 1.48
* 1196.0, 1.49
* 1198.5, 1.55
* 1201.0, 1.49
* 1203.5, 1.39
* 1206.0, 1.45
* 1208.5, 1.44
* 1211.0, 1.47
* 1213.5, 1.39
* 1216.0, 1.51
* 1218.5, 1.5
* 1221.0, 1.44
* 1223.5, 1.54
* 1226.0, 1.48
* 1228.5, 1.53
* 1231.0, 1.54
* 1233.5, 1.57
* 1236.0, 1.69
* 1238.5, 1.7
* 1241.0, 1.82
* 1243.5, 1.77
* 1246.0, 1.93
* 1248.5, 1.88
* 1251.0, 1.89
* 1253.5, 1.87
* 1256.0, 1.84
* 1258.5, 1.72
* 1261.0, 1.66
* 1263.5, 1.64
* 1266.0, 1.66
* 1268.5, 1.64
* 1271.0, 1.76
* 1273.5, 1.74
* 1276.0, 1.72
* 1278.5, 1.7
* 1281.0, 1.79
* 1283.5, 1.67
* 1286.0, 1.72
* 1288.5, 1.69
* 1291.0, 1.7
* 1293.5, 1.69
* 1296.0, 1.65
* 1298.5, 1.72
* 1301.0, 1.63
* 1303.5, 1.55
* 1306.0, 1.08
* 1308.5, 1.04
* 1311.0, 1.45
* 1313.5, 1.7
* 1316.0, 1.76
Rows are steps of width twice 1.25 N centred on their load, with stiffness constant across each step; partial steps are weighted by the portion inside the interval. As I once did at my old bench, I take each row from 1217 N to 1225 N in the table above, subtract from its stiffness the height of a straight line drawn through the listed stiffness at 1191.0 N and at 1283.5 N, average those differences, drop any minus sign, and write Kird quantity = 0.07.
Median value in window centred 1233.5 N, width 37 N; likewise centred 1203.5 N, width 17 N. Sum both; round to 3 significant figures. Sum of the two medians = 3.04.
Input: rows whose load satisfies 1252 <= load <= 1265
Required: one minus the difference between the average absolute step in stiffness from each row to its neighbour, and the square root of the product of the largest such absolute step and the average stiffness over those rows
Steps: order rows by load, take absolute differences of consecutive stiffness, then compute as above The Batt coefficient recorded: 1.40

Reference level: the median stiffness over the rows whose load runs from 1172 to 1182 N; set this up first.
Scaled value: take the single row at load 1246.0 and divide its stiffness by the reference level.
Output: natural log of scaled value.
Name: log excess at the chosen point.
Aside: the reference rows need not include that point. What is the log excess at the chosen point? 0.31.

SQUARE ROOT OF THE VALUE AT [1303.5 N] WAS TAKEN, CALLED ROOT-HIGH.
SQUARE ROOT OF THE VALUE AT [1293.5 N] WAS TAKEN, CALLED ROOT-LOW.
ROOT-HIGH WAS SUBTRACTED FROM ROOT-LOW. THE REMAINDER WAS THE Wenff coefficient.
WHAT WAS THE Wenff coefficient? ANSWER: 0.055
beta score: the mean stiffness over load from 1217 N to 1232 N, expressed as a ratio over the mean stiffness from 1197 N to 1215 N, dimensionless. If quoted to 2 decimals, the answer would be 1.03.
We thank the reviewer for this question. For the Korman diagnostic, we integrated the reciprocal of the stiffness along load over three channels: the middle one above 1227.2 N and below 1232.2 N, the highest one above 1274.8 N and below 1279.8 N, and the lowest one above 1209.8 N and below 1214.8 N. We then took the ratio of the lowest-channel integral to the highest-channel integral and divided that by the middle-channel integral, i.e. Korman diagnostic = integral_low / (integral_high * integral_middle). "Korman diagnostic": 0.367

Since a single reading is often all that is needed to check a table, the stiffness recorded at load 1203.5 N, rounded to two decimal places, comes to 1.39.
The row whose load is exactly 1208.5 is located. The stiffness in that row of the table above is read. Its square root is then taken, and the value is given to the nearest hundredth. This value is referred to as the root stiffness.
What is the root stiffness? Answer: 1.20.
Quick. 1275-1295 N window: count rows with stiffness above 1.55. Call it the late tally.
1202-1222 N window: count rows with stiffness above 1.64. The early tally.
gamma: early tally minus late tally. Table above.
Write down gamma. -8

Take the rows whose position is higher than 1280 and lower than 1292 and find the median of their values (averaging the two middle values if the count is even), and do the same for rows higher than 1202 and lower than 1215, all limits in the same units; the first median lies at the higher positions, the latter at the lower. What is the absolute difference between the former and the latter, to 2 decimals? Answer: 0.26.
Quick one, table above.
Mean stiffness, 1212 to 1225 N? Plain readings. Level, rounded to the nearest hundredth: 1.48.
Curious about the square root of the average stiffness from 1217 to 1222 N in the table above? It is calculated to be 1.21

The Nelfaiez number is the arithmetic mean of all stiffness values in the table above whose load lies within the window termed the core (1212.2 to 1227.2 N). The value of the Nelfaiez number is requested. 1.48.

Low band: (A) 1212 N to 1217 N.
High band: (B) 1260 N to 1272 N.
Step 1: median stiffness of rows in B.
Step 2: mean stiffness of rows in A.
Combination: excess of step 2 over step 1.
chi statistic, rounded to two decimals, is -0.21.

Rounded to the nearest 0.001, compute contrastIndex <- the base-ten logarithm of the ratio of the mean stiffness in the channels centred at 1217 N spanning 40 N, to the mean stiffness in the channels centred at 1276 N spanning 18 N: -0.059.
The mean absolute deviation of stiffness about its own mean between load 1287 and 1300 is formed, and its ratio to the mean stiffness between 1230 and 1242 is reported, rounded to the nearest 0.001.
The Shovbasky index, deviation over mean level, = 0.010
